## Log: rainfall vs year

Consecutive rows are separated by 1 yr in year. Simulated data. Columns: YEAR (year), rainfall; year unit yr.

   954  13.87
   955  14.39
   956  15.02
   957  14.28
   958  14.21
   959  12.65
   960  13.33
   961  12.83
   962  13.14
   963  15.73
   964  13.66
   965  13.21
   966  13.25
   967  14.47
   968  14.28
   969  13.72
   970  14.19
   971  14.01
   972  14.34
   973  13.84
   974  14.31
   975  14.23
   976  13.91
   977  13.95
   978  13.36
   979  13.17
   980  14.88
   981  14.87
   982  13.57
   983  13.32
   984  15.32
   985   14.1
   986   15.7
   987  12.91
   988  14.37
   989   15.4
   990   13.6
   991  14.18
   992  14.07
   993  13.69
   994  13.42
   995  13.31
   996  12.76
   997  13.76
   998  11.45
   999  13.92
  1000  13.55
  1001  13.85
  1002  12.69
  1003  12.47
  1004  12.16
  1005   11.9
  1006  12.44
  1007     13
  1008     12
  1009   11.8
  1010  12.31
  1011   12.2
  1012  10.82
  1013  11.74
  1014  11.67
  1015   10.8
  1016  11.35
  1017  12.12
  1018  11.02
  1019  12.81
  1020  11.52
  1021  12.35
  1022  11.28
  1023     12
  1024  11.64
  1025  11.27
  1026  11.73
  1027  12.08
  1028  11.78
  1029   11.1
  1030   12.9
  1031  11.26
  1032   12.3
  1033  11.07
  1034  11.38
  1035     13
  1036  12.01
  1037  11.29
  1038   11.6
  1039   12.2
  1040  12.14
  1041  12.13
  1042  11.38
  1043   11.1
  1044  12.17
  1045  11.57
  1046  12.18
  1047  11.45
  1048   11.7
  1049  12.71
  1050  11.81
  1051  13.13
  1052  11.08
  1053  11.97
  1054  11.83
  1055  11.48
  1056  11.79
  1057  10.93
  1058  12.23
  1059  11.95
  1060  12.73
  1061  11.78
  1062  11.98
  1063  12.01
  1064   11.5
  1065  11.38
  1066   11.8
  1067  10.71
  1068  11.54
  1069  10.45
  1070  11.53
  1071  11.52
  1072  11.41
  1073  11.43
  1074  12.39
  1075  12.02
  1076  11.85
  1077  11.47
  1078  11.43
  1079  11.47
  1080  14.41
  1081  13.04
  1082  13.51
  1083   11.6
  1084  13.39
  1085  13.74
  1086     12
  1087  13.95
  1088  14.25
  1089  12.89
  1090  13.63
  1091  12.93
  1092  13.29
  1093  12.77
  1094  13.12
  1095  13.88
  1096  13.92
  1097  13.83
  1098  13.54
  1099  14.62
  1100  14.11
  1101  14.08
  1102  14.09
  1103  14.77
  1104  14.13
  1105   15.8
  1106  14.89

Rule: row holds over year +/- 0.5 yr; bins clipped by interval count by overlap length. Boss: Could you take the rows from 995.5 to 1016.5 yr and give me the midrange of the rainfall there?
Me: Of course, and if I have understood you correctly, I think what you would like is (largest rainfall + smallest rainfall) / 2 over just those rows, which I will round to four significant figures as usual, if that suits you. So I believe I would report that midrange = 12.36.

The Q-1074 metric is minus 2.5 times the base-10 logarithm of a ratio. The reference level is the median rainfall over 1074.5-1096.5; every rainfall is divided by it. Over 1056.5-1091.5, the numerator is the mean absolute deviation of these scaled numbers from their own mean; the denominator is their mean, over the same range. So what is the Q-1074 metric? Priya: 2.9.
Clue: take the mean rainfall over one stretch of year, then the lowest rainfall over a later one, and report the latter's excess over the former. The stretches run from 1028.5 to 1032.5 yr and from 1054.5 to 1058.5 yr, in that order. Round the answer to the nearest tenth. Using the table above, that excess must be -1.0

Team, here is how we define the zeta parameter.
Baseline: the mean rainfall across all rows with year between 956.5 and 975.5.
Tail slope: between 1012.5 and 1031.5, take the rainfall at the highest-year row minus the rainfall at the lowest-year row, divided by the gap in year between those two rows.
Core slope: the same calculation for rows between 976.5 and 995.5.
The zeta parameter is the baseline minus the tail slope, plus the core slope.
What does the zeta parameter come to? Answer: 13.9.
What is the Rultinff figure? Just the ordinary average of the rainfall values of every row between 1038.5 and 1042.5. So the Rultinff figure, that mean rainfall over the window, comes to 12.0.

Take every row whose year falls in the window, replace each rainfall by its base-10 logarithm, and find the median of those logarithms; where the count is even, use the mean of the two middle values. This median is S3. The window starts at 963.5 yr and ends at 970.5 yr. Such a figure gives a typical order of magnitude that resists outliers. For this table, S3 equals 1.14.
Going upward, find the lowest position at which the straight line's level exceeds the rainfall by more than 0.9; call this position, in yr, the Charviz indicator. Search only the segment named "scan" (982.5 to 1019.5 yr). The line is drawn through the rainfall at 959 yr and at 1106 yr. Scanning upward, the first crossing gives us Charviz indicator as 998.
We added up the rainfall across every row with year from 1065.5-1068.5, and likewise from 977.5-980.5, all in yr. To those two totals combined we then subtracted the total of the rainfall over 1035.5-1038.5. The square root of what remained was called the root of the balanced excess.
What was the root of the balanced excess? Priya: 6.4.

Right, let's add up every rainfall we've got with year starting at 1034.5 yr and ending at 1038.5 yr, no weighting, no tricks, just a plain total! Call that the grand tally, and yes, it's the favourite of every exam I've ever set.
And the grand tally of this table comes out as 47.9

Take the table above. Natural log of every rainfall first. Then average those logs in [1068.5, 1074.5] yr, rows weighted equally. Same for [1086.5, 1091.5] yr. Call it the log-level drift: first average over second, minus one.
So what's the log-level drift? -0.06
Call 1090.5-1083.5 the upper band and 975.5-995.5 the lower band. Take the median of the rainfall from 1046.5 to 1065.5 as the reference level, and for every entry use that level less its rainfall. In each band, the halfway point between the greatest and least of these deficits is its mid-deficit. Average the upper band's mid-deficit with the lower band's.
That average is -1.9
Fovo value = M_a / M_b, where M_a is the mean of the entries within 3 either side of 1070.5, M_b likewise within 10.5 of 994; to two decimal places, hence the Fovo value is 0.83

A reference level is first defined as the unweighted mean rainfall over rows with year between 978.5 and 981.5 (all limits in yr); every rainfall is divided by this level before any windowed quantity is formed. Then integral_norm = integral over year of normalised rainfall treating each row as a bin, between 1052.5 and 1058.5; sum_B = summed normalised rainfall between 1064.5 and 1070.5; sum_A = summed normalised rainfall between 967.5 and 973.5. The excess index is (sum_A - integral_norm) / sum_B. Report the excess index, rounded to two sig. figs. 0.21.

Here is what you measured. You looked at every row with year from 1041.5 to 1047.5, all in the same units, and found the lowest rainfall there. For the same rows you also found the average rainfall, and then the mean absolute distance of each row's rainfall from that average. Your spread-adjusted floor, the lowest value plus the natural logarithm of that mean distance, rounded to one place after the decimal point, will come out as 10.1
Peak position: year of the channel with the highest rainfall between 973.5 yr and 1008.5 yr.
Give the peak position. 986 yr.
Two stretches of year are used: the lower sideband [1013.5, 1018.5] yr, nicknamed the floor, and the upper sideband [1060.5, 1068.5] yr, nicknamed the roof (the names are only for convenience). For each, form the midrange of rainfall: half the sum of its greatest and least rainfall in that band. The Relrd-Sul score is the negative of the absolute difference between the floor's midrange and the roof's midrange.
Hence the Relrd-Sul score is -0.10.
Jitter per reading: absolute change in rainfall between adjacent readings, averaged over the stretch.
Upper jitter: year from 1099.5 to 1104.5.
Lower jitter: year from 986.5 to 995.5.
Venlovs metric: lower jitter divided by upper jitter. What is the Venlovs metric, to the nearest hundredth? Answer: 2.11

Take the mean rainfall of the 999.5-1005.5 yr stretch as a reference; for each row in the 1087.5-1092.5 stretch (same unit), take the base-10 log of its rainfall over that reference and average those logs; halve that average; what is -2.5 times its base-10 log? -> 4.97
